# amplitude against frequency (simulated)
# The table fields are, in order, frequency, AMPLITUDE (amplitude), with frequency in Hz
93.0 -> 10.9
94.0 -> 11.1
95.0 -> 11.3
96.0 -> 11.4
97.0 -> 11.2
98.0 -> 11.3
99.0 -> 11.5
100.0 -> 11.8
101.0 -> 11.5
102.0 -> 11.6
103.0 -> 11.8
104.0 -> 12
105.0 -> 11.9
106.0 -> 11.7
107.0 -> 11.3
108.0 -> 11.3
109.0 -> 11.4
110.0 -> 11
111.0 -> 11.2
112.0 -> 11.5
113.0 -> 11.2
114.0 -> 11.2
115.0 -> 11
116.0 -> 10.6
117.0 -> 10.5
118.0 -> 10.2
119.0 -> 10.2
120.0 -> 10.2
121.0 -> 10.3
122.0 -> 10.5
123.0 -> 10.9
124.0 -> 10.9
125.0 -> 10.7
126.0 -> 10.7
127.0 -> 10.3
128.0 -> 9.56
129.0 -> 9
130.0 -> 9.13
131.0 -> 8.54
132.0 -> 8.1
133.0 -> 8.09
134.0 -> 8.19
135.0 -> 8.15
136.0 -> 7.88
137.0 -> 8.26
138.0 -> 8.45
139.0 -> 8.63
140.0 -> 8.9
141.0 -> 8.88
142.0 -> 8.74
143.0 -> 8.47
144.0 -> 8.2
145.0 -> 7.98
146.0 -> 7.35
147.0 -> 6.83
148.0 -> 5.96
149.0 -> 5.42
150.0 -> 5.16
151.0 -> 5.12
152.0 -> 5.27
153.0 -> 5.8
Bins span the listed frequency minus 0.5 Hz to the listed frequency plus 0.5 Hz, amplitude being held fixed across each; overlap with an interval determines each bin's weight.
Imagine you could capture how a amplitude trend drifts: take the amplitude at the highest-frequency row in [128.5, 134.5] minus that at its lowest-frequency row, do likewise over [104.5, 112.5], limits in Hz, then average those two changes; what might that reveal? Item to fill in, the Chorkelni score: -0.6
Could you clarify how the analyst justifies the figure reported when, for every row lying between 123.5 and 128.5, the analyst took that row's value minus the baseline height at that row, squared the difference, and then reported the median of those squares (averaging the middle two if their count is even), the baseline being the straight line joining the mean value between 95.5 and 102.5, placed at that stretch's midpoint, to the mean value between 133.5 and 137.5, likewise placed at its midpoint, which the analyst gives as 2.6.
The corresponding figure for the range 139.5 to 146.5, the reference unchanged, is 1.1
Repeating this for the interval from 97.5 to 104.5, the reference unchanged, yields 0.2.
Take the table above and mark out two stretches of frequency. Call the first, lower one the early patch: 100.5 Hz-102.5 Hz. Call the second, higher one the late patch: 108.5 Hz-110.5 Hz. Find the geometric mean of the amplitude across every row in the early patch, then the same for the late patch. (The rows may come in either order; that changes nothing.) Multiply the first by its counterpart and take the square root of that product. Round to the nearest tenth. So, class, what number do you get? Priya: 11.4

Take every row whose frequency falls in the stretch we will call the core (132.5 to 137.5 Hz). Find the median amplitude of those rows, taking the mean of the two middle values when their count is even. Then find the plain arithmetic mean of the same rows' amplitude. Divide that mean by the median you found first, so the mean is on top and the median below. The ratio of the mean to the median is 1.00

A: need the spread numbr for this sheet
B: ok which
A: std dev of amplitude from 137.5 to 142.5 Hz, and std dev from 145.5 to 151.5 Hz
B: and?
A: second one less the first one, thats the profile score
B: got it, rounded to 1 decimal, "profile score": 0.7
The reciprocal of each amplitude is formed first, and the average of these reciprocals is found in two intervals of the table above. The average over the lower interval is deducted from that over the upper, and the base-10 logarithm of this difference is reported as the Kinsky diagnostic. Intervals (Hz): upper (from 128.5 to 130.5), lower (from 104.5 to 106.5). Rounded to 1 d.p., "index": -1.6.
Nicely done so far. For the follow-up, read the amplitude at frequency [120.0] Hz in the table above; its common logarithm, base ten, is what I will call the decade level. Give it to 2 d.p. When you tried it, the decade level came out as 1.01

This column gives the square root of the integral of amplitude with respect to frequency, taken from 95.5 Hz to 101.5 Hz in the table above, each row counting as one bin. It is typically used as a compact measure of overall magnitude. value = 8.3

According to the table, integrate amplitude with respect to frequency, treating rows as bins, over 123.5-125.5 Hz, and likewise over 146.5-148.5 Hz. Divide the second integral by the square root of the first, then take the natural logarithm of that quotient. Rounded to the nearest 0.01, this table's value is 1.01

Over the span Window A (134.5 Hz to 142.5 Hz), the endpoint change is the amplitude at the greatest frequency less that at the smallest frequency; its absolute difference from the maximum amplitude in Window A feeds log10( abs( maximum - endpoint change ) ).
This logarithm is 0.92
